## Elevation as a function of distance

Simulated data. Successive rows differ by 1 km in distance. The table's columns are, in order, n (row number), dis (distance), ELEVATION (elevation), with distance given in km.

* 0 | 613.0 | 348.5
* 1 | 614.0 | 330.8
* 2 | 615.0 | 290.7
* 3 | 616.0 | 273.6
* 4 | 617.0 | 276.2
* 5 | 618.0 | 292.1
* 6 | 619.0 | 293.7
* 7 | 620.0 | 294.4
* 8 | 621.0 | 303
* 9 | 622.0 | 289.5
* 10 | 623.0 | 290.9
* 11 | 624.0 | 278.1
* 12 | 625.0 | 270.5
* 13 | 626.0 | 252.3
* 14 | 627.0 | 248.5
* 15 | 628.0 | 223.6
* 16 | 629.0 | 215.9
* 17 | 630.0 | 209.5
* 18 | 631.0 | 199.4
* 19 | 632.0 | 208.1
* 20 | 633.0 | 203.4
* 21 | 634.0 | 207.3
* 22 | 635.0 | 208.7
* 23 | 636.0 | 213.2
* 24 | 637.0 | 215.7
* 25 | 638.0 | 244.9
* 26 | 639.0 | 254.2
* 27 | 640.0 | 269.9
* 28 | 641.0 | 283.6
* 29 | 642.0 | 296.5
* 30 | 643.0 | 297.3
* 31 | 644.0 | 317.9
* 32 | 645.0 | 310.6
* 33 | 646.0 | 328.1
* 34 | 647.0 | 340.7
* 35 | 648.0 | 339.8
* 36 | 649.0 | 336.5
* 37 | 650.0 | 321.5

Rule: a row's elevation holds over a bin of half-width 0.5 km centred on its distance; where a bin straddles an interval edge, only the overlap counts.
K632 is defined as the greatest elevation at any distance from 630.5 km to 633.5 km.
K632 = 208.1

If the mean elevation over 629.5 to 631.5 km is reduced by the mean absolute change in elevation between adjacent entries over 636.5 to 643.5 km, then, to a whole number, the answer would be 191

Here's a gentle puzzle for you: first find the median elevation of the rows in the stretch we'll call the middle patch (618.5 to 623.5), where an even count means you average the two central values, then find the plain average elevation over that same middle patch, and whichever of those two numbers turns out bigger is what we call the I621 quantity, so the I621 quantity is 294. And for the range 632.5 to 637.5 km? 210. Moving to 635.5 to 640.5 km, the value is 245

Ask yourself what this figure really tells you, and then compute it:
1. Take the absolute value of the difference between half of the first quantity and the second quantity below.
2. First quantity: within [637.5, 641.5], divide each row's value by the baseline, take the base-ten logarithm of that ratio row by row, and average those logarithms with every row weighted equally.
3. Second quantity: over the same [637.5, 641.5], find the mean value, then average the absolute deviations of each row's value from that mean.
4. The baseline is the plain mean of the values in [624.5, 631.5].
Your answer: 14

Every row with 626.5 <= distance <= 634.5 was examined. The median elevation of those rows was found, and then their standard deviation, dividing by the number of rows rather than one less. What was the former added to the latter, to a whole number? 223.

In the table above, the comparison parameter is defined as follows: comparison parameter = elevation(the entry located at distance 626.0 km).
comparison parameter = 252.3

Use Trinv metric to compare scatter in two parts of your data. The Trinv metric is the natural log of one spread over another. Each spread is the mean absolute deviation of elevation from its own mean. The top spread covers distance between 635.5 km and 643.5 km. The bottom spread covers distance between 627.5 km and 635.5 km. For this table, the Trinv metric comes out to 1.7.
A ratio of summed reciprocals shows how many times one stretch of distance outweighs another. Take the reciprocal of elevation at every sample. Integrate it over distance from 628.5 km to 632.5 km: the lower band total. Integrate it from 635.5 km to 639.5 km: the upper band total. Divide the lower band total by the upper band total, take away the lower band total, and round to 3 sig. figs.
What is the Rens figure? 1.09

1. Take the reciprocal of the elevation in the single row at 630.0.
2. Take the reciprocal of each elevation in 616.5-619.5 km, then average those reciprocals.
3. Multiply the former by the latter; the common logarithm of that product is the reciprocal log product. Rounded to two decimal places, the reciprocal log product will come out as -4.78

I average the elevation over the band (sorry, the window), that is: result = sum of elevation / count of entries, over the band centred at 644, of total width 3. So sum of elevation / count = 309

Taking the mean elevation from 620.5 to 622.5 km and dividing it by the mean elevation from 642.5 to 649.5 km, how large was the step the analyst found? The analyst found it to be 0.91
